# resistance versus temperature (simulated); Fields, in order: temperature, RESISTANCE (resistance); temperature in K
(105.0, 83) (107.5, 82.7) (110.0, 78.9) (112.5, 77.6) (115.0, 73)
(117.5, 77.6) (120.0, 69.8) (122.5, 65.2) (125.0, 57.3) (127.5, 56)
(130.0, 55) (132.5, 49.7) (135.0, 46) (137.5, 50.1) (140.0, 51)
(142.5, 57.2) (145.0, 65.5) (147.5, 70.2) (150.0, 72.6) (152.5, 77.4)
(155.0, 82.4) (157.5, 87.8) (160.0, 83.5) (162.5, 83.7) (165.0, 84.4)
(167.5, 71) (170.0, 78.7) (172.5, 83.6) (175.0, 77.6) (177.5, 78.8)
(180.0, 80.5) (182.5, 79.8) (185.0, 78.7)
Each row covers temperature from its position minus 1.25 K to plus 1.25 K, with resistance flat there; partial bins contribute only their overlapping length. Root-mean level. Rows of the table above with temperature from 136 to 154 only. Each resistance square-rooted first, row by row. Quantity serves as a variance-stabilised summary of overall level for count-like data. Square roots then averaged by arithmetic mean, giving 7.94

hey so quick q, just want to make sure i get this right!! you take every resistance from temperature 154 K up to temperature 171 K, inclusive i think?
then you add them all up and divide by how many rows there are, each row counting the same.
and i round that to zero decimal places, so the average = 82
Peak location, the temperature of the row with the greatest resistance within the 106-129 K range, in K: 107.5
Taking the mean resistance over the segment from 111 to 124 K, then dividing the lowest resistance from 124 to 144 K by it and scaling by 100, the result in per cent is 63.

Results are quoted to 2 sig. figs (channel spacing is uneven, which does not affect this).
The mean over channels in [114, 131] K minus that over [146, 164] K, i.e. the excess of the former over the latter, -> -15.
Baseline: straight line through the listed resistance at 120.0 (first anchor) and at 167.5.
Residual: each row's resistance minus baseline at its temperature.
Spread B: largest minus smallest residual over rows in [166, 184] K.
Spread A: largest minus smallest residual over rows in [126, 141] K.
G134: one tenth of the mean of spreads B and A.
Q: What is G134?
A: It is 1.1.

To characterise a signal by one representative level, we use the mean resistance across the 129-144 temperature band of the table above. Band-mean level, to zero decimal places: 52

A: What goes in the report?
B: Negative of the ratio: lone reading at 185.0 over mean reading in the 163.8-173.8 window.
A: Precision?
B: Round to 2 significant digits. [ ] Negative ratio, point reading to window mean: -0.99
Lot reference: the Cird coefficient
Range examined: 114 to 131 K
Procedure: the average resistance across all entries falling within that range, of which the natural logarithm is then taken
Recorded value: 4.17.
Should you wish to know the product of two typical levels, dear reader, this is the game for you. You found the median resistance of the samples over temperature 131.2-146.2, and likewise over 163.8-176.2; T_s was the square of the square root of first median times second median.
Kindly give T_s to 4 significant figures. 3978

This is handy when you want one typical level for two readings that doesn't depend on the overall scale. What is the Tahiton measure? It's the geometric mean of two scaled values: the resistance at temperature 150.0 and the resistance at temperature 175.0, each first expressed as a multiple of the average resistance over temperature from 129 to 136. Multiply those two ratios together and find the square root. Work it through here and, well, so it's 1.49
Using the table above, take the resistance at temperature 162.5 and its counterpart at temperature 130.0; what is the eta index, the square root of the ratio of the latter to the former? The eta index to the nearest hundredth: 0.81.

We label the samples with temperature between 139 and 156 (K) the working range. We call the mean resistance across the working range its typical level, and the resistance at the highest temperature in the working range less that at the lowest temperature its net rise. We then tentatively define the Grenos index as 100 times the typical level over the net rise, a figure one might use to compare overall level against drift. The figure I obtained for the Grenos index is 217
